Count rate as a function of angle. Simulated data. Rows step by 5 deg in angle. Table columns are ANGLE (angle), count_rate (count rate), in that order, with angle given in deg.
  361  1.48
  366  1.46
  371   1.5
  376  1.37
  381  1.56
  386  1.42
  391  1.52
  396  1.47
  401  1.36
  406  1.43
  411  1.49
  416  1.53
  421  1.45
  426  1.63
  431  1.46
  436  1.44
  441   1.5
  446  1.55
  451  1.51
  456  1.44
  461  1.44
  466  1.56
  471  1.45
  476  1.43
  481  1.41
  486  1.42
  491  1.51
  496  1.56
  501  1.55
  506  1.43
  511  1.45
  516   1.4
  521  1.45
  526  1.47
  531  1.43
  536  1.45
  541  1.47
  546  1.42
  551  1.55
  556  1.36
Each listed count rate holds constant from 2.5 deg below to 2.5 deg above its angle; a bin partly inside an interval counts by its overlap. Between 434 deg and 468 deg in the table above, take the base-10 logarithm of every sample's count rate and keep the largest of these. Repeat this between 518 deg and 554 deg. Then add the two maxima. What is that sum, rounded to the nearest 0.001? 0.383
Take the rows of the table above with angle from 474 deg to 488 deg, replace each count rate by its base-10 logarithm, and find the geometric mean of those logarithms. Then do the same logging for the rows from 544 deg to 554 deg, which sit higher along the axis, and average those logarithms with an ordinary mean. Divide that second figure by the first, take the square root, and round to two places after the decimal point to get 1.06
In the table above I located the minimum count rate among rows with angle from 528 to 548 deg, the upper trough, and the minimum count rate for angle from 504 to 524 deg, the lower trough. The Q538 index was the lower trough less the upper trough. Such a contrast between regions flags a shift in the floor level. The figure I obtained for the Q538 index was -0.02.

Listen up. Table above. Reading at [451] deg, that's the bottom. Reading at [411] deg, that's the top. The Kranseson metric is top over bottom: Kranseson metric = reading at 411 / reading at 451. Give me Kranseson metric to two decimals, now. 0.99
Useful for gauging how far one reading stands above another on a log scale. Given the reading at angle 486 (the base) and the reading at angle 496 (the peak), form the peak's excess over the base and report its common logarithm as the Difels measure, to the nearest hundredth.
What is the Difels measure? -0.85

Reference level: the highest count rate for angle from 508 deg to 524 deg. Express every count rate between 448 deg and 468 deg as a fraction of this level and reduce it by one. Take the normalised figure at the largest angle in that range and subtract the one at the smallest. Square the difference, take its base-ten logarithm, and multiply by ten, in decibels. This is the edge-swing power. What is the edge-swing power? -29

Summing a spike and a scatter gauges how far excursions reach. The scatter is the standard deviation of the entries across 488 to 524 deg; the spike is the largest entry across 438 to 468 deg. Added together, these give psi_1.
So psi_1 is 1.62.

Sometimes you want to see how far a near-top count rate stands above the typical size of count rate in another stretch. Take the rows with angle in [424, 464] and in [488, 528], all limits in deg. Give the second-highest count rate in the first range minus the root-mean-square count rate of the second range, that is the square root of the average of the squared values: 0.072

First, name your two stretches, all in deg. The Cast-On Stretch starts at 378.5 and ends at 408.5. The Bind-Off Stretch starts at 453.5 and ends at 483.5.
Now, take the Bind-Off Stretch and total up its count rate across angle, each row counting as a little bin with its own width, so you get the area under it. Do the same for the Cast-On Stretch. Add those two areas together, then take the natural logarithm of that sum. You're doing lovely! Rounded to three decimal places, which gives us 4.471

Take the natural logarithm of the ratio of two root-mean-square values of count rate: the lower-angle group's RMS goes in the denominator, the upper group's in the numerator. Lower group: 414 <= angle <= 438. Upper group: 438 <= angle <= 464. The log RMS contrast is -0.010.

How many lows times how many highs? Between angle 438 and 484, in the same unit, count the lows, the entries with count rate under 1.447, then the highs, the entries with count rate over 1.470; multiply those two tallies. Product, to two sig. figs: 16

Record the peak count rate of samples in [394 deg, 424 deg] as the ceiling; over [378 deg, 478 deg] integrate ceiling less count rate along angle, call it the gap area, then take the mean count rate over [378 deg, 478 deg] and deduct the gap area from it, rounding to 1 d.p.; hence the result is -3.3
